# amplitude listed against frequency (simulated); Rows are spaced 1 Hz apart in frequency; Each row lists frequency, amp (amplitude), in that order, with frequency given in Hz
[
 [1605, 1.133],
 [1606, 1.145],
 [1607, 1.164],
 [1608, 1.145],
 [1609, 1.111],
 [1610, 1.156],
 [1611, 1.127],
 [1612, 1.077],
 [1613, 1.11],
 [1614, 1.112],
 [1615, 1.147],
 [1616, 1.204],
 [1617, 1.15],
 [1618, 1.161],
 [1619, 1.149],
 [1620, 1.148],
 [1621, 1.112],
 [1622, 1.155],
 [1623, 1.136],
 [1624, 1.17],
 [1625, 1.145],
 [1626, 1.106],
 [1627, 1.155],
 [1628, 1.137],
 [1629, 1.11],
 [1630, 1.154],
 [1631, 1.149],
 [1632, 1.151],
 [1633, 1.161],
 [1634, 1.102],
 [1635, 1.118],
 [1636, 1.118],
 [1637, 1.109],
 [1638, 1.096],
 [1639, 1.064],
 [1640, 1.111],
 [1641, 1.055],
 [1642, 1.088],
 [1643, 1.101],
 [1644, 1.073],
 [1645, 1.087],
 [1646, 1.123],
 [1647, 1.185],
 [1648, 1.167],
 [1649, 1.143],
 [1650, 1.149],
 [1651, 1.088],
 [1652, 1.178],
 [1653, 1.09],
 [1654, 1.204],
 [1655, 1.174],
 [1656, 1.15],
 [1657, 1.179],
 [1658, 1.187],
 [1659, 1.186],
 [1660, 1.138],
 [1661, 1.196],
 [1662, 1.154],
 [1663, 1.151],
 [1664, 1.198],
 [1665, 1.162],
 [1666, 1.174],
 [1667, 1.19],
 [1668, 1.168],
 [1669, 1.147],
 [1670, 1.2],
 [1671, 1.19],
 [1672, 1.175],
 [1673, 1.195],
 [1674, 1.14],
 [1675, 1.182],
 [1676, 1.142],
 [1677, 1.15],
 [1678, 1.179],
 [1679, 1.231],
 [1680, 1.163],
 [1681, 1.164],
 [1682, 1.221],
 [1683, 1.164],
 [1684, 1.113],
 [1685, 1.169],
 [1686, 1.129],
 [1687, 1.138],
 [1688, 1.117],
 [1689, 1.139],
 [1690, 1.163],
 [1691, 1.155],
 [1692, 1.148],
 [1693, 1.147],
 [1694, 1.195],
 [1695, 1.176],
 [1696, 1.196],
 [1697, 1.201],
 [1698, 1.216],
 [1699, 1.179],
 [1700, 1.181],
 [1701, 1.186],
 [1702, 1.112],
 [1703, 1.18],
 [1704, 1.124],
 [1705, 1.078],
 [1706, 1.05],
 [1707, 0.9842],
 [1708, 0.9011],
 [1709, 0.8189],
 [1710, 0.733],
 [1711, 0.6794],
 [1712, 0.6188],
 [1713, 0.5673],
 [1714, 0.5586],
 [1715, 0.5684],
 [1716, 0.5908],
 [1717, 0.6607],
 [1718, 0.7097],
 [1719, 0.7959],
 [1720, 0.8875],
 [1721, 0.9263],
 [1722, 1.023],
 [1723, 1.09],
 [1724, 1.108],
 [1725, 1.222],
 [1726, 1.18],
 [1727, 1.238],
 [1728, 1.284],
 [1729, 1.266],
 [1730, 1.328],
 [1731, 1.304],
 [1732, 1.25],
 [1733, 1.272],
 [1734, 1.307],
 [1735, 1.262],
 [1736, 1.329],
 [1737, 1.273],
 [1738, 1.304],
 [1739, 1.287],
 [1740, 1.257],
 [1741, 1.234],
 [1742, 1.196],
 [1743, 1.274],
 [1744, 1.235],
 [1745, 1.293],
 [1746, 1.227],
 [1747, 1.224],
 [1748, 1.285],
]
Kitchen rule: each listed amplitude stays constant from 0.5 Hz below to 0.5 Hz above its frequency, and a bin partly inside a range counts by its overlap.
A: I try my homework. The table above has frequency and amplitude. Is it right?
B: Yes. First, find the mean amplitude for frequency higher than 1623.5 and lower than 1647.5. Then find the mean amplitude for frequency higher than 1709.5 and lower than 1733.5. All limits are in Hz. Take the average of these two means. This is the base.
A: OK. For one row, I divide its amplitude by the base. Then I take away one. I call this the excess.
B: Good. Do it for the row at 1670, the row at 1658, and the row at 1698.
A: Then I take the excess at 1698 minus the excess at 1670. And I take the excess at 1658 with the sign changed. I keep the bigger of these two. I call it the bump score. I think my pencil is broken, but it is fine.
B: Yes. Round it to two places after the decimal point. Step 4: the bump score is 0.02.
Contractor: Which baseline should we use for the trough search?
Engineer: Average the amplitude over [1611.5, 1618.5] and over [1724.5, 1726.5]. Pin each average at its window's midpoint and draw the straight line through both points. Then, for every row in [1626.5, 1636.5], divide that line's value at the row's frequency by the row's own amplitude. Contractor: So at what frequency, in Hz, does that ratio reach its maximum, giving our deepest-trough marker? 1634 Hz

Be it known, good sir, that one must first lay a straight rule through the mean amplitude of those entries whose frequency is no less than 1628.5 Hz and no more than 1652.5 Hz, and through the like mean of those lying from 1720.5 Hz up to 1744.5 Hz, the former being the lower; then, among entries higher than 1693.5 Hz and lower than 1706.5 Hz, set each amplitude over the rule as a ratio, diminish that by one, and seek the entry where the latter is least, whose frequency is 1706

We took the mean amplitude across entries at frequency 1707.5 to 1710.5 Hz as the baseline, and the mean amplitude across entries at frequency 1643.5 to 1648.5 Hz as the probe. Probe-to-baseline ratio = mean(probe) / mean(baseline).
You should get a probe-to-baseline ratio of 1.38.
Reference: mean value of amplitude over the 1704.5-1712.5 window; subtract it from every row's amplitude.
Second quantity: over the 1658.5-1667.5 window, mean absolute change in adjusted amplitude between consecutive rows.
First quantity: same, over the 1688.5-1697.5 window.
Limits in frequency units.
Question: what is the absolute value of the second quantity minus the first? 0.016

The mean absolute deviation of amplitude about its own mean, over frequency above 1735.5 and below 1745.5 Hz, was 0.030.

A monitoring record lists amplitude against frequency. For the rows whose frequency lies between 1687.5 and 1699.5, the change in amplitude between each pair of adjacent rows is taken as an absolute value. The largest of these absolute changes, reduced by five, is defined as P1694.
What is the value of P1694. -4.95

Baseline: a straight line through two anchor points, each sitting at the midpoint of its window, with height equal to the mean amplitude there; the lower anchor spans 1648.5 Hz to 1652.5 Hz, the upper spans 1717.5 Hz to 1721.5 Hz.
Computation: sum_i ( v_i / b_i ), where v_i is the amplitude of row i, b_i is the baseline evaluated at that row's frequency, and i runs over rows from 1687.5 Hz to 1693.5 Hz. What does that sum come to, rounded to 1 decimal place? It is 7.2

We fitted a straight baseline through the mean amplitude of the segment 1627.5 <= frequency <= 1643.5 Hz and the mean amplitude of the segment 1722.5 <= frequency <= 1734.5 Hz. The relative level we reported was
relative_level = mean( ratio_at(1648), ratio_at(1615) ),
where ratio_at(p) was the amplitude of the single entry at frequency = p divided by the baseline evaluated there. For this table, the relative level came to 1.04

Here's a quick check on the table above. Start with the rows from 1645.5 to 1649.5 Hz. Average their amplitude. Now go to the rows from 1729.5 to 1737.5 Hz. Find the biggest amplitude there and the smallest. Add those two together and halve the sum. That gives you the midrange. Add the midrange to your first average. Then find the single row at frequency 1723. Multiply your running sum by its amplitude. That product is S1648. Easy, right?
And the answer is 2.7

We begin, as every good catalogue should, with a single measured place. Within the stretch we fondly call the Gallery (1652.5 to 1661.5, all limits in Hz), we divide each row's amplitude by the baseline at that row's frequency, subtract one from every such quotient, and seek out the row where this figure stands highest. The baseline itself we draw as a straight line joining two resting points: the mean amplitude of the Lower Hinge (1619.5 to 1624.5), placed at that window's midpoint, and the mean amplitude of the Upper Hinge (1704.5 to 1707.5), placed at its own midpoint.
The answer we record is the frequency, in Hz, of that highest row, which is 1661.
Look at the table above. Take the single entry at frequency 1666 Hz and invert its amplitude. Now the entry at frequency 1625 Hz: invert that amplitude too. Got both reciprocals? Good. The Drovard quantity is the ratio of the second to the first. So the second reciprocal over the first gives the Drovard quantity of 1.03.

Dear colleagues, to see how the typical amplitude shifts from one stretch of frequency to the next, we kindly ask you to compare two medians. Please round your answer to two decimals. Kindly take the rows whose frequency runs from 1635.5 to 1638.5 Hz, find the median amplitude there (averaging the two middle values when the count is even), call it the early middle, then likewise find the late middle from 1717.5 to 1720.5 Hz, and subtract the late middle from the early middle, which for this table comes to 0.31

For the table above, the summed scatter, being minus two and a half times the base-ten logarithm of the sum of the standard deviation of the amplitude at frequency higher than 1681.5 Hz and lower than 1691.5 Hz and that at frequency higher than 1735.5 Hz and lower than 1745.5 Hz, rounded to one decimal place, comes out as 2.9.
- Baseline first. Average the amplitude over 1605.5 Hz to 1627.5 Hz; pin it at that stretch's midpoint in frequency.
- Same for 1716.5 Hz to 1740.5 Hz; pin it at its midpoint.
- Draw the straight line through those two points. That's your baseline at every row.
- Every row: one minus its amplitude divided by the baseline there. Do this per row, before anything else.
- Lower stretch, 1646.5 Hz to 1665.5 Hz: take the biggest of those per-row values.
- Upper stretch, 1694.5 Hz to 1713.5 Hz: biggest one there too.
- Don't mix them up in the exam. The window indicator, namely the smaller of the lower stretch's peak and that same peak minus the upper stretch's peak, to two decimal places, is -0.46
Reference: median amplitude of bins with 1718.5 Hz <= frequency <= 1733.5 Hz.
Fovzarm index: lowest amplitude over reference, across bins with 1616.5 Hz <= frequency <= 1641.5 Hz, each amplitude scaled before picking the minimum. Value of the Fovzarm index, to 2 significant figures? 0.86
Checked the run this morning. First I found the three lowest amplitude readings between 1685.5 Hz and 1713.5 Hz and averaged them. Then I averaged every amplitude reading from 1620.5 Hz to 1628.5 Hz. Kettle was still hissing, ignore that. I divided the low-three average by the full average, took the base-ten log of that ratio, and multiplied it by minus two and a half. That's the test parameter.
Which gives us 0.66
